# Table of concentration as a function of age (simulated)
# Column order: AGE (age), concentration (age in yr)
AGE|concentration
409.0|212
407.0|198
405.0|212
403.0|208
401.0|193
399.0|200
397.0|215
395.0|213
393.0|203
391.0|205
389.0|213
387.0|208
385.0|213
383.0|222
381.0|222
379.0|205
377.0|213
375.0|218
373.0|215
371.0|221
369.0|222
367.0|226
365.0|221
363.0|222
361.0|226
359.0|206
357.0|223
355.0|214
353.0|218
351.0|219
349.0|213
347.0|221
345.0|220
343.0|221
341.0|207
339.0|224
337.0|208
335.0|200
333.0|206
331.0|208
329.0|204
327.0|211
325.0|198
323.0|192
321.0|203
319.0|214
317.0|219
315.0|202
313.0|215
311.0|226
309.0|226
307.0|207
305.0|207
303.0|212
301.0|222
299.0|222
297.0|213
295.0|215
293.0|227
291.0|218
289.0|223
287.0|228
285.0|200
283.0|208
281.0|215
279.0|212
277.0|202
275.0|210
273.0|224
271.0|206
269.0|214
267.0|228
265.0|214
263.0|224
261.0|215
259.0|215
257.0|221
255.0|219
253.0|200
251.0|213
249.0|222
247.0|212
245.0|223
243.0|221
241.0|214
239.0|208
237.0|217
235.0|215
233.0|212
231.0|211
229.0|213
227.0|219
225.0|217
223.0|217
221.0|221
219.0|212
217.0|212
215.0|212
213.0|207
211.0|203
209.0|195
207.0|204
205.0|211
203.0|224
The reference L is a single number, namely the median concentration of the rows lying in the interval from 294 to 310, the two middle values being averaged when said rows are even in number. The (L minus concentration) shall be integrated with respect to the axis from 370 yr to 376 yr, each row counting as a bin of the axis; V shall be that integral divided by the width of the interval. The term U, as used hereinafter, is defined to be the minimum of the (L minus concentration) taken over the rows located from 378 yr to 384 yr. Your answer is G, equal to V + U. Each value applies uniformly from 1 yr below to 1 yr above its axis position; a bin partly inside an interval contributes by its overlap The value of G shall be -12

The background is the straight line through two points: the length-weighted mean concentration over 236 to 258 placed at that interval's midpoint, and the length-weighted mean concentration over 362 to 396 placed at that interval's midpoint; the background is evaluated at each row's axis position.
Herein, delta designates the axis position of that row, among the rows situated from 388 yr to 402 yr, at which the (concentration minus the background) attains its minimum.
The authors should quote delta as 401.0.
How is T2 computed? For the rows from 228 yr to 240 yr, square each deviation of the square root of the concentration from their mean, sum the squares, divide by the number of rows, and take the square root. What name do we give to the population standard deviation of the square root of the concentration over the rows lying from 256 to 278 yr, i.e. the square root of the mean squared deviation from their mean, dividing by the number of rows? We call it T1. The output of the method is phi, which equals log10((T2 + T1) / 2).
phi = -0.75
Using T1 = 0.26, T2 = 0.10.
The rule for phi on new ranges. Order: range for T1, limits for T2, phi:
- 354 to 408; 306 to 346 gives -0.50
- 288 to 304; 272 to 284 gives -0.70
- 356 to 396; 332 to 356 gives -0.61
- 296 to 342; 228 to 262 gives -0.60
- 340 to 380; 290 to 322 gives -0.63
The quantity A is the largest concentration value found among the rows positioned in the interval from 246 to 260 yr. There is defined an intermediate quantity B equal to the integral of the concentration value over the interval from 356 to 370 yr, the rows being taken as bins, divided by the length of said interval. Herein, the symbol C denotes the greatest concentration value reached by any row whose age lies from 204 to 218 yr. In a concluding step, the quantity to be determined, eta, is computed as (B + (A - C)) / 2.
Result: 115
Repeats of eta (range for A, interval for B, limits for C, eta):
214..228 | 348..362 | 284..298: 105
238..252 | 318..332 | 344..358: 102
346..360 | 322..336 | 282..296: 99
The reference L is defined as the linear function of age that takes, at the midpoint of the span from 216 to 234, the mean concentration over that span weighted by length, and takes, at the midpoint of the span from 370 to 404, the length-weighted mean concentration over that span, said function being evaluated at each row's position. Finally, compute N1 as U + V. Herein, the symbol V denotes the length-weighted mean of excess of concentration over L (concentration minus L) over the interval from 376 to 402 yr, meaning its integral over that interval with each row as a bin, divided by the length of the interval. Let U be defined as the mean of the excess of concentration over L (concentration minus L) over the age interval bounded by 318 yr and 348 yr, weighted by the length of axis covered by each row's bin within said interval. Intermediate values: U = -3.2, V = -1.3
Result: -4.5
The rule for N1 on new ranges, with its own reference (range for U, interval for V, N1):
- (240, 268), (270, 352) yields 3.1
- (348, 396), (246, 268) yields 7.0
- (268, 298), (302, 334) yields -2.4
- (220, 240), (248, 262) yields 1.1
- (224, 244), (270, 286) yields -4.0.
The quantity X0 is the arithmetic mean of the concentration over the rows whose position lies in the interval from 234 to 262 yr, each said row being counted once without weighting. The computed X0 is 215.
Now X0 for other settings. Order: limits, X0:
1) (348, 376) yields 219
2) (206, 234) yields 211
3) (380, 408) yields 209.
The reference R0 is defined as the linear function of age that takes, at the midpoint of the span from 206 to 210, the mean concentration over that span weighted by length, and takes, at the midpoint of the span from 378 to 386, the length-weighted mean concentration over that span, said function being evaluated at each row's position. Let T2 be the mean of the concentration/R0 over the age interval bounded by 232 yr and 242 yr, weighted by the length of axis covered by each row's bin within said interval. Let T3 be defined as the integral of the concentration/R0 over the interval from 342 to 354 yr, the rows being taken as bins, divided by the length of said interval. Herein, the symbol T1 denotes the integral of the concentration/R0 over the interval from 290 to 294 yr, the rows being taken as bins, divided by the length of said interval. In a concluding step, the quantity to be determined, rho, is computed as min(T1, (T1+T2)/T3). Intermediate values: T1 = 1.07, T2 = 1.05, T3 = 1.03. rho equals 1.07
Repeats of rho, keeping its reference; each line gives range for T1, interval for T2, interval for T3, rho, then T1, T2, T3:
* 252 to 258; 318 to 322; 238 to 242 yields 1.05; 1.05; 0.99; 1.04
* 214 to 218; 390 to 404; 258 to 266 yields 1.06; 1.06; 0.95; 1.06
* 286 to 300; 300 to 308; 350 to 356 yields 1.07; 1.07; 1.02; 1.02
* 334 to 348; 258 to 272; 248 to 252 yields 1.01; 1.01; 1.06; 1.07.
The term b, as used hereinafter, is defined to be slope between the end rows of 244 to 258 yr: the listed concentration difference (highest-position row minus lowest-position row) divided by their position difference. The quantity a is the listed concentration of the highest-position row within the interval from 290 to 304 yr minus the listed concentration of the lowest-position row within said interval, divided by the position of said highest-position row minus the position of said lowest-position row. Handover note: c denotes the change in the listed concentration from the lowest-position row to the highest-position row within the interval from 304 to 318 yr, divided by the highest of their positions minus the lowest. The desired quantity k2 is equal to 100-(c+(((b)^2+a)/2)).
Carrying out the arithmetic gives 99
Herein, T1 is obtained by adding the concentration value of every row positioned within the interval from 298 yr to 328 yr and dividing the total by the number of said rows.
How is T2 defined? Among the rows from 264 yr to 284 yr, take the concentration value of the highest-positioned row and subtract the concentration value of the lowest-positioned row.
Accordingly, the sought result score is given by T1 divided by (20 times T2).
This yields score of -1.8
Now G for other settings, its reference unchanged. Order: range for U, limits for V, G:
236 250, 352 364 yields -13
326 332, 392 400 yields 9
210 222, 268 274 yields -8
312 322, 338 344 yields -8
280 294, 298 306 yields -16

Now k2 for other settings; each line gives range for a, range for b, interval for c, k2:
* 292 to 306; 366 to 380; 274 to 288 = 98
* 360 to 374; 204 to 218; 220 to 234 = 101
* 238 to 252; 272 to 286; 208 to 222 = 96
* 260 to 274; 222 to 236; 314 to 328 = 99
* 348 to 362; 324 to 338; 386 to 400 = 100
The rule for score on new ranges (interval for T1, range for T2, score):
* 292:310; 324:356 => 0.7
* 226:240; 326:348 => 1.1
